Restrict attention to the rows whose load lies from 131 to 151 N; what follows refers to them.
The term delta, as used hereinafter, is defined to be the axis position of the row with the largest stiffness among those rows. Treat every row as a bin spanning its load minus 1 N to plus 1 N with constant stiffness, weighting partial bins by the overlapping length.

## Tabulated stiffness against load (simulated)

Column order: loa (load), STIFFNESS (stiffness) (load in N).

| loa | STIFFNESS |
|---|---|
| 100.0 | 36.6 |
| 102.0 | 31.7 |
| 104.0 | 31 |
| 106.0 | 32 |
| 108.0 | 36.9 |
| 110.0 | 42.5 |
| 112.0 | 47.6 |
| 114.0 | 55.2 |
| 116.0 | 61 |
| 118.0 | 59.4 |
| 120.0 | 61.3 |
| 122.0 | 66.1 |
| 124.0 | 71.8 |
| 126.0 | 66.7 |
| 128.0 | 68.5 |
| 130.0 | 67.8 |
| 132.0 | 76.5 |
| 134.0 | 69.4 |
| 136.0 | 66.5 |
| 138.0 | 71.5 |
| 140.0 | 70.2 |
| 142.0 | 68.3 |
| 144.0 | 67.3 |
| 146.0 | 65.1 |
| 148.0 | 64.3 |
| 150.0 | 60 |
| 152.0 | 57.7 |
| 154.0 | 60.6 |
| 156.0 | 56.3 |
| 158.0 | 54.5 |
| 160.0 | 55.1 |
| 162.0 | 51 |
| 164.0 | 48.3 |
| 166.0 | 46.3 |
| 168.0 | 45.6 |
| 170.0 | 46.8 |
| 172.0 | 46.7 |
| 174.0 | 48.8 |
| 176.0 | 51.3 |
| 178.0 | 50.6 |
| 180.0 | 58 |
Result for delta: 132.0 N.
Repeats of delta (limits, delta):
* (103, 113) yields 112.0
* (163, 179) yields 176.0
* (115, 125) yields 124.0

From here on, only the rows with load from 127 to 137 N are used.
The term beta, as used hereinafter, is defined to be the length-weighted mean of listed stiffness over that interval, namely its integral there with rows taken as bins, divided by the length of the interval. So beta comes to 70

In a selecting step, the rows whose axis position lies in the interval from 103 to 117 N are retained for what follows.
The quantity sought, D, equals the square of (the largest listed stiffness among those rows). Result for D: 3721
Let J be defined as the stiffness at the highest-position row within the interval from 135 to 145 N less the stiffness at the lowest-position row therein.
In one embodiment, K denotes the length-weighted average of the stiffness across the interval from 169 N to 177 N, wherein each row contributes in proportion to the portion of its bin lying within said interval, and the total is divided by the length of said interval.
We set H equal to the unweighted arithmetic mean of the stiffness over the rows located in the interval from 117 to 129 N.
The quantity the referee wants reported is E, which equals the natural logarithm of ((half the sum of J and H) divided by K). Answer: -0.4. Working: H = 66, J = 1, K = 48.4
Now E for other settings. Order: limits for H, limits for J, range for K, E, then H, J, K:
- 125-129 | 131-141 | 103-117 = -0.4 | 68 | -6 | 43.7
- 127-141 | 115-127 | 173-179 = -0.3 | 70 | 6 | 50.2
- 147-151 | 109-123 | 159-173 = -0.1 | 62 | 24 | 48.5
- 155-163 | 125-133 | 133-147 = -0.8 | 54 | 10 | 68.3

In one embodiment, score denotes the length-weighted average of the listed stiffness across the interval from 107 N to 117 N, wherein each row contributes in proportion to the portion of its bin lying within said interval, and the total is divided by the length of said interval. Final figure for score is 49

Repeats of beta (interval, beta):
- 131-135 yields 73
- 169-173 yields 47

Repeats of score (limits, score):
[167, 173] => 46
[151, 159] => 57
